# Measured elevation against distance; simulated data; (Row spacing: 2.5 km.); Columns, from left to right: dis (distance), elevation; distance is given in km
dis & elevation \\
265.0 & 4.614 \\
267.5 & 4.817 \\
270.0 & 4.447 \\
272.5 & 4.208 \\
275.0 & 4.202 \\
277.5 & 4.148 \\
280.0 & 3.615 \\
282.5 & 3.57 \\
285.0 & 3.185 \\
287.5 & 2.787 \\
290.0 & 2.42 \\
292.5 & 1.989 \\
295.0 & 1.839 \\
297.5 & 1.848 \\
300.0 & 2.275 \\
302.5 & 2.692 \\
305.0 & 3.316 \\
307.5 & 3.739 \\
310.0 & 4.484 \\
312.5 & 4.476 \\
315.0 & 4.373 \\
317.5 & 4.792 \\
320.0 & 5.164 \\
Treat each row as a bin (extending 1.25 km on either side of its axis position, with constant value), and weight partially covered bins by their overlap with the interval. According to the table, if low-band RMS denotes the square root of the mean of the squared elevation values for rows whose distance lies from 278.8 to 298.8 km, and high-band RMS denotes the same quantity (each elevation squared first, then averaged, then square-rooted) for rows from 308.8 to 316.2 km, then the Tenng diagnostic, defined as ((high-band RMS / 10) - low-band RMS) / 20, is -0.12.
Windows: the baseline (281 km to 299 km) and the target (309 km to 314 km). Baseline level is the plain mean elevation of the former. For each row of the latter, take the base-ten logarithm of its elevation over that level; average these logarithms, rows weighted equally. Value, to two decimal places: 0.25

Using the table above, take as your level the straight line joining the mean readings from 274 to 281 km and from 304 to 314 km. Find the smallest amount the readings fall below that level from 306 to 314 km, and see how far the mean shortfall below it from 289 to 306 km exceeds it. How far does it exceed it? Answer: 2.1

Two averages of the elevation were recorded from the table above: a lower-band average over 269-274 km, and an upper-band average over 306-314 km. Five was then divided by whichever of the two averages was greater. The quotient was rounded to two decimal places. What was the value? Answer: 1.16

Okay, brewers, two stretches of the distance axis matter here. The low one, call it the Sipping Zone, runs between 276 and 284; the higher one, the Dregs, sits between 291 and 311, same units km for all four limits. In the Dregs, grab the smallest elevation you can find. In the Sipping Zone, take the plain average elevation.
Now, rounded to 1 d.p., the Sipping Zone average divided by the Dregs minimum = 2.1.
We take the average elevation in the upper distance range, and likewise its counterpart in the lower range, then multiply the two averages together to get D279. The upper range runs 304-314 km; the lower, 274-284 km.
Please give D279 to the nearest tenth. 15.5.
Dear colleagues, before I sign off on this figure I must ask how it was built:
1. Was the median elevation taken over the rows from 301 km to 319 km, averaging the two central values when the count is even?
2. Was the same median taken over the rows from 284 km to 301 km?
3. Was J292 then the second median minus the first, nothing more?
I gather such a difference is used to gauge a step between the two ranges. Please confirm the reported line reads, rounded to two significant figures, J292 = -2.1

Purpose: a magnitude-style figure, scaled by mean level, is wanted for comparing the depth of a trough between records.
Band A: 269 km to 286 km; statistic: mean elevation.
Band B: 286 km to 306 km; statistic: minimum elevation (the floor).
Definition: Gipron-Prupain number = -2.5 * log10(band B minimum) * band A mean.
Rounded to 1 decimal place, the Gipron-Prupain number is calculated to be -2.6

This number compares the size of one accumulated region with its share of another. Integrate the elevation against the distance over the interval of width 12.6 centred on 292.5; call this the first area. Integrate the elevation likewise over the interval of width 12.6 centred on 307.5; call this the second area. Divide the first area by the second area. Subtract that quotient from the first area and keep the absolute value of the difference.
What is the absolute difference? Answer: 27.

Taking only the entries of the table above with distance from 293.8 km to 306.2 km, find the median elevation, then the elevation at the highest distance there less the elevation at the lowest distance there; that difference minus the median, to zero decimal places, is -1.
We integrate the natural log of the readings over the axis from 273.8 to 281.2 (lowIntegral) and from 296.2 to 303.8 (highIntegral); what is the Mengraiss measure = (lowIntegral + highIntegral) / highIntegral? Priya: 2.7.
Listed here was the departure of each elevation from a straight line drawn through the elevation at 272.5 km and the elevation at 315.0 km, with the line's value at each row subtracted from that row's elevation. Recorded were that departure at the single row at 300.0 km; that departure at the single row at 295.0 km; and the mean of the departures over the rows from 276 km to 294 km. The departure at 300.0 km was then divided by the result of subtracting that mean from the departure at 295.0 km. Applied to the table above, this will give 1.6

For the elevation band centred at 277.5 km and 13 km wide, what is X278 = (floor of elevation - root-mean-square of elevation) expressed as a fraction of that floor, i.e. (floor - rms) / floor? -0.11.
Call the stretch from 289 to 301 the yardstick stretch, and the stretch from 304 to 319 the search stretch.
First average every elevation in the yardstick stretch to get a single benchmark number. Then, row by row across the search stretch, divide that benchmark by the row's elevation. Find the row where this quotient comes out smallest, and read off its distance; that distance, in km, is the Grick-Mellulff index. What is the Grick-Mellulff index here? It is 317.5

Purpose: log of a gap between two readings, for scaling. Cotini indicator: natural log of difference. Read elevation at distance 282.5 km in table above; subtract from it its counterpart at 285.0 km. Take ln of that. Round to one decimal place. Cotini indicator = -1.0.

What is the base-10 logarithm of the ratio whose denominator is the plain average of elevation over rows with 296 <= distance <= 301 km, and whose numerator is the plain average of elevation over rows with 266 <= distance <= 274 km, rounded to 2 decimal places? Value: 0.34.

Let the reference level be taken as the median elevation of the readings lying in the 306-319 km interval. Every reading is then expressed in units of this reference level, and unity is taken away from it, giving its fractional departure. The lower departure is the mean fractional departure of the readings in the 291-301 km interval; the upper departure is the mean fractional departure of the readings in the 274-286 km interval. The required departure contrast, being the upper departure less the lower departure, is 0.4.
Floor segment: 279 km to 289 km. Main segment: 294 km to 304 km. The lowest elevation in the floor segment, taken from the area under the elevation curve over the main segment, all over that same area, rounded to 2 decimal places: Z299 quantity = 0.87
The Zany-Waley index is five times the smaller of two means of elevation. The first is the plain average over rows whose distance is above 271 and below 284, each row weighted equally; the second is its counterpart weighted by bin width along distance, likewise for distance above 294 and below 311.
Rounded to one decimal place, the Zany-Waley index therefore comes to 14.4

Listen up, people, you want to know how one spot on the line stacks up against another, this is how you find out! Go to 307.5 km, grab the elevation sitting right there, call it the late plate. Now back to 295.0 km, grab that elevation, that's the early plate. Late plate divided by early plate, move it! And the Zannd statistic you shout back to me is 2.0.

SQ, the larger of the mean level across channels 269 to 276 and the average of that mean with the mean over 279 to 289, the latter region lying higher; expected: 4.3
